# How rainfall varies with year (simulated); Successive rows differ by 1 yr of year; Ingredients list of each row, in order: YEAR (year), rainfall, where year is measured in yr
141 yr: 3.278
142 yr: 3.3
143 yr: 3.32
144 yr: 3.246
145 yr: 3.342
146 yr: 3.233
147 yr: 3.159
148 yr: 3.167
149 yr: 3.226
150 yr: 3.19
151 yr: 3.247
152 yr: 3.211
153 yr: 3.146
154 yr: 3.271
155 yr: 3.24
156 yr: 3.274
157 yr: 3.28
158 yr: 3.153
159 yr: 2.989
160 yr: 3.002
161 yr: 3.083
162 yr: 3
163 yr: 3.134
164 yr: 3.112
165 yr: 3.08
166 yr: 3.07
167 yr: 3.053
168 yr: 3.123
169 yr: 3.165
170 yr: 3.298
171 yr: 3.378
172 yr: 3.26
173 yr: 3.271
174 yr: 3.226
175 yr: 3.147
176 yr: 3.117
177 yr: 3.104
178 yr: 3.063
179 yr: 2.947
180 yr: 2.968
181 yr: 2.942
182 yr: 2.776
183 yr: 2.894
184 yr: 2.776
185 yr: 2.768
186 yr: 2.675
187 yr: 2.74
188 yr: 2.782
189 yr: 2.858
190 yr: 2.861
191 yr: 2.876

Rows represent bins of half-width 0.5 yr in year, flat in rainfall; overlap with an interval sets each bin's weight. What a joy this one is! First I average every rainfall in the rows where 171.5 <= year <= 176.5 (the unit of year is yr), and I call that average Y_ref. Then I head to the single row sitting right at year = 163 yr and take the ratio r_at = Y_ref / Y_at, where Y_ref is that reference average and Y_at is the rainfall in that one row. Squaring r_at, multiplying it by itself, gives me 1.0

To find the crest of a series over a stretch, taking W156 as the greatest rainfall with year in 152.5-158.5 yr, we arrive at 3.28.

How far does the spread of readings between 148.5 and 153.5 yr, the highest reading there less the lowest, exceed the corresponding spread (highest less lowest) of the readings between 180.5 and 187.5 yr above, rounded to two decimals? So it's -0.17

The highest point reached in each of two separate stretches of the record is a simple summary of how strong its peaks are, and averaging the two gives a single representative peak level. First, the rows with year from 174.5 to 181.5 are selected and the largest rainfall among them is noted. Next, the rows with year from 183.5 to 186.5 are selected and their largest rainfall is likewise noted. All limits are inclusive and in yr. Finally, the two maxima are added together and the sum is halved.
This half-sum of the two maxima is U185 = 2.96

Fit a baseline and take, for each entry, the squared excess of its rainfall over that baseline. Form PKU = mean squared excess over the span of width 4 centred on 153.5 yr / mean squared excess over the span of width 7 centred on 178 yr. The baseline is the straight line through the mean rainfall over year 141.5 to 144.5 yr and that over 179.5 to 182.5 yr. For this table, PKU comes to 0.25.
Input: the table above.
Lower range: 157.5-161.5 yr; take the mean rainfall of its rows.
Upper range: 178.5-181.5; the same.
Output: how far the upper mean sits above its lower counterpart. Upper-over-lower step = -0.10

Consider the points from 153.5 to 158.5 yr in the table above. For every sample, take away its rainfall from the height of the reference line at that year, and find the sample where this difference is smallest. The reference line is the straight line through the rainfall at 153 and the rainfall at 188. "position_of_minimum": 157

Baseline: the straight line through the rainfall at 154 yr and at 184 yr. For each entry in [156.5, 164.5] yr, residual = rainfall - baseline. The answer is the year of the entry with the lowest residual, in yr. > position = 159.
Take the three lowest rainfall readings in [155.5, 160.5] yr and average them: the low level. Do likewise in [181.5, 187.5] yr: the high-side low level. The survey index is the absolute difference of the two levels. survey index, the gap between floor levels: 0.32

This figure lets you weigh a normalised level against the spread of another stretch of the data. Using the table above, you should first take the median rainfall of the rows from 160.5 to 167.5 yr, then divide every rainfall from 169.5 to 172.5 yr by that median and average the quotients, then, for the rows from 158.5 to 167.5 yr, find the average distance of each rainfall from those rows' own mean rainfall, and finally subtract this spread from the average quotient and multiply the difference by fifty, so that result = 52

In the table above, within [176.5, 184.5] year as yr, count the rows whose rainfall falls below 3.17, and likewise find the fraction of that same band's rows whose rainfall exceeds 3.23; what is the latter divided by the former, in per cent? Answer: 0.0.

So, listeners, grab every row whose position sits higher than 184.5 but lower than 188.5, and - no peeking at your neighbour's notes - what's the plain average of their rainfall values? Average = 2.74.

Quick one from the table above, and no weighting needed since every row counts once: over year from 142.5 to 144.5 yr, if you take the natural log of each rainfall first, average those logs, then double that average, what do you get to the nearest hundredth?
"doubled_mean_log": 2.38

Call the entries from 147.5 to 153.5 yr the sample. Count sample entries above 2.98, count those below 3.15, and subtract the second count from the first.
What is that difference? 5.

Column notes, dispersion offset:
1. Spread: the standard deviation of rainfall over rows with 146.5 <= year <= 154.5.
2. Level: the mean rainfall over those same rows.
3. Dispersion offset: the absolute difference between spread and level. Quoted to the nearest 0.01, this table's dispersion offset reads 3.16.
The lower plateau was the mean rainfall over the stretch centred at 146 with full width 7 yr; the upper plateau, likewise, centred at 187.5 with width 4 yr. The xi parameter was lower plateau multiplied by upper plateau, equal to 9.0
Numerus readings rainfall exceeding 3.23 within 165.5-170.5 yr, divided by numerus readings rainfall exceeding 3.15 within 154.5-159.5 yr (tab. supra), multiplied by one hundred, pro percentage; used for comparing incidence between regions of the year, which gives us 25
